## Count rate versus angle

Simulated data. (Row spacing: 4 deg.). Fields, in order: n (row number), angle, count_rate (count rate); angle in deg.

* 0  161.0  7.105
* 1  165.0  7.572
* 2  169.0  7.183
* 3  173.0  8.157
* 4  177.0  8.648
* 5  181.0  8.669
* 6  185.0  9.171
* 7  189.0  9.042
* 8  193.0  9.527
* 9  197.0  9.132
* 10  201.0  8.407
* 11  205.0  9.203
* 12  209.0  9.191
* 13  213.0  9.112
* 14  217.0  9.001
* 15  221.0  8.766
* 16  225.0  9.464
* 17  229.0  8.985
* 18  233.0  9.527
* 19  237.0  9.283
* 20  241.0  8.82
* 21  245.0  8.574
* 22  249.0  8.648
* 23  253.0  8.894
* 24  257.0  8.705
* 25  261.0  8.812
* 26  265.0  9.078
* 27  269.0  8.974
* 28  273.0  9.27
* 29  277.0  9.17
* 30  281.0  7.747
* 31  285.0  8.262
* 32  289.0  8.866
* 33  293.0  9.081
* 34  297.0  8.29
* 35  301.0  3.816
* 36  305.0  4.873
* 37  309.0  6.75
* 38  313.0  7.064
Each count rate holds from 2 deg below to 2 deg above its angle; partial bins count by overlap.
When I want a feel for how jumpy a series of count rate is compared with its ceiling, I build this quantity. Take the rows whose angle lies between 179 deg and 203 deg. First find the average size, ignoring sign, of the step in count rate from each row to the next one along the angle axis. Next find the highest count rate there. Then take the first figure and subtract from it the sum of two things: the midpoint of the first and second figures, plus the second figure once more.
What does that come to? -14.1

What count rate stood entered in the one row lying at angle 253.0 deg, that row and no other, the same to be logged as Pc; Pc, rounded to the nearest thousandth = 8.894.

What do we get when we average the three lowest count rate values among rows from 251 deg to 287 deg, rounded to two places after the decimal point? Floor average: 8.24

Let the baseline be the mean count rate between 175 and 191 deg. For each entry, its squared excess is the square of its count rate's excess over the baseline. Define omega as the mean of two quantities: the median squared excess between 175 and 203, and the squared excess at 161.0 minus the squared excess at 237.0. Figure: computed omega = 1.5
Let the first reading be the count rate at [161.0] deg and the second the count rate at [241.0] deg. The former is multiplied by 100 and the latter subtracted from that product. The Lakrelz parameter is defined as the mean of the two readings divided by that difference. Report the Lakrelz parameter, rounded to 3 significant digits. 0.0113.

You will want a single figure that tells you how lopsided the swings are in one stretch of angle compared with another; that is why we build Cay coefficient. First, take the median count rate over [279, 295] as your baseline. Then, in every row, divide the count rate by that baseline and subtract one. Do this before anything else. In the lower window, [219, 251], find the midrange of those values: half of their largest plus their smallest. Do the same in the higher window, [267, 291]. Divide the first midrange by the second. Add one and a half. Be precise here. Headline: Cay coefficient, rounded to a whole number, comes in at -7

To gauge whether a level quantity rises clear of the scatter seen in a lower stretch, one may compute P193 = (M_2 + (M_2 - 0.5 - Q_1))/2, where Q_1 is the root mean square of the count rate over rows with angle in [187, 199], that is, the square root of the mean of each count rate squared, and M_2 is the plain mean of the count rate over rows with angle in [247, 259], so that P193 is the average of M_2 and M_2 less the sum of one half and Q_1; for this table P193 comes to 3.9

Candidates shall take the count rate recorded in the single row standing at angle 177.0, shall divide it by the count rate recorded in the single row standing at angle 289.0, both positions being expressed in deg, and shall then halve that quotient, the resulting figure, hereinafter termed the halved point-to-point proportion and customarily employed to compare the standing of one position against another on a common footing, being 0.49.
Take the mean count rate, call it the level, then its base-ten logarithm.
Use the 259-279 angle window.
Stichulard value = 0.957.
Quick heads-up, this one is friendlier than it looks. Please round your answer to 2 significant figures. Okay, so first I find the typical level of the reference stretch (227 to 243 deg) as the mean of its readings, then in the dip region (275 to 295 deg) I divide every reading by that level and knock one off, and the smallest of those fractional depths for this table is -0.15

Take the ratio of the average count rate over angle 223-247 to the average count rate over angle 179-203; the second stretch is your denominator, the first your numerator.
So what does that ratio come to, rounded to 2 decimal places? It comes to 1.01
